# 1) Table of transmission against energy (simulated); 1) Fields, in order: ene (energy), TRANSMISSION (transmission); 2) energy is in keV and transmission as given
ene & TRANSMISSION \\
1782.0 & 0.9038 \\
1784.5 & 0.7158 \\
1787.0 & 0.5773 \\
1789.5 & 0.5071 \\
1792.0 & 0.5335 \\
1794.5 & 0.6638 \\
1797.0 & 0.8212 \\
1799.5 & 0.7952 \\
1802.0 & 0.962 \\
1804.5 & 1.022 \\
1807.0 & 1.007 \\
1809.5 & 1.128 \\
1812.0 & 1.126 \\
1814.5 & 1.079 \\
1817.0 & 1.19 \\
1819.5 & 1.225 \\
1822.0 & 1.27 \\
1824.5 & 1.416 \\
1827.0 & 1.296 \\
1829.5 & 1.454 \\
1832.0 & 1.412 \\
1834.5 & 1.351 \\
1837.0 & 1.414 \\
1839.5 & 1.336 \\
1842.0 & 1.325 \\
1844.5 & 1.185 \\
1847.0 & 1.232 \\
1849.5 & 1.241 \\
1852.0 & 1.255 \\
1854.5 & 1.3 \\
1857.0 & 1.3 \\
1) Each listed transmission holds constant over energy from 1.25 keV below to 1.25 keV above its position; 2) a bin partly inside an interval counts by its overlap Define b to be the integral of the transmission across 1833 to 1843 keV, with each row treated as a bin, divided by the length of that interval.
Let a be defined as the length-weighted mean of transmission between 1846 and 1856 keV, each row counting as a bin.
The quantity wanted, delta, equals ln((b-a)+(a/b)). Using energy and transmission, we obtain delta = 0.03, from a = 1.26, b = 1.36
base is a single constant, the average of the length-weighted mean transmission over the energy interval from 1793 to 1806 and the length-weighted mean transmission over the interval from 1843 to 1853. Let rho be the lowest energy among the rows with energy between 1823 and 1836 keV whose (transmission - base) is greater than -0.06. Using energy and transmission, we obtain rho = 1824.5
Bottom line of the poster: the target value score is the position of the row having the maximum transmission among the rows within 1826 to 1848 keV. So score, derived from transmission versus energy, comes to 1829.5 keV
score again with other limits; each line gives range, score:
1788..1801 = 1797.0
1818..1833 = 1829.5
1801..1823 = 1822.0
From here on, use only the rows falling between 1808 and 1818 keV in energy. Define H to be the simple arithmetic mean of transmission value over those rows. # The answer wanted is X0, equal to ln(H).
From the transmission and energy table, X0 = 0.12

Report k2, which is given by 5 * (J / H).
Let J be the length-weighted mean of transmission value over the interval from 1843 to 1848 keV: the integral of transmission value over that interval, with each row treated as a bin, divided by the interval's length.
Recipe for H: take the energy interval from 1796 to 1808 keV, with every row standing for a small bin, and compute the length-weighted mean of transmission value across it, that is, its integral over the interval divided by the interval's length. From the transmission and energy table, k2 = 7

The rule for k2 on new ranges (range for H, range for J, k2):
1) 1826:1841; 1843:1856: 5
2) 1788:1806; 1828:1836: 9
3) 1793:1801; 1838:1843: 9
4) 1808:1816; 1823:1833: 6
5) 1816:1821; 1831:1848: 5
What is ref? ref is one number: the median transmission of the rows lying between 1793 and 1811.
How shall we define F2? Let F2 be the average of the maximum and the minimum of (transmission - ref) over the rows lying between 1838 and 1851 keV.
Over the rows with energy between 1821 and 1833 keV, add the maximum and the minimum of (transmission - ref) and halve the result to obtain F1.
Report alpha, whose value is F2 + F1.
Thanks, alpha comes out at 0.7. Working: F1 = 0.40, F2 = 0.30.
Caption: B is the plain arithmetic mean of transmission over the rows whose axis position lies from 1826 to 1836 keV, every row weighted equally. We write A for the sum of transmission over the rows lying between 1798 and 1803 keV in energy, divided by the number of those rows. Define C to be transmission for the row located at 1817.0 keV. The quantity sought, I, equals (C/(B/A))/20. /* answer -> 0.038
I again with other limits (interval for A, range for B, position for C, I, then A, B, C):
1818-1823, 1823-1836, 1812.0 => 0.051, 1.2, 1.39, 1.126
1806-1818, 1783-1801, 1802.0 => 0.081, 1.1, 0.66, 0.962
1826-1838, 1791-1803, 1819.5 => 0.112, 1.4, 0.76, 1.225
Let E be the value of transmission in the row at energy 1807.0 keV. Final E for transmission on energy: 1.007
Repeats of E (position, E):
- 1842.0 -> 1.325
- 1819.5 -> 1.225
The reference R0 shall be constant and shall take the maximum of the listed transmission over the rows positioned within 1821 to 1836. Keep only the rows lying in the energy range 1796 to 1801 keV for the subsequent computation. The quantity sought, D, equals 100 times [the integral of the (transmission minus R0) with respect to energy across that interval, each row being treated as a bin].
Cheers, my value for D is -319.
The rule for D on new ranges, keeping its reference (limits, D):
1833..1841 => -70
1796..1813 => -805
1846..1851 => -108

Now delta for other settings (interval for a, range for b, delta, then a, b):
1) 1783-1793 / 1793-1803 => -0.05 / 0.59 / 0.80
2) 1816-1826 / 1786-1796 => 0.42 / 1.28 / 0.58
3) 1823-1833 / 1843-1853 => -0.03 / 1.39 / 1.23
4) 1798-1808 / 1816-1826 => 0.07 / 0.94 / 1.28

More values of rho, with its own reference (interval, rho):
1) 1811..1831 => 1812.0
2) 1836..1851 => 1837.0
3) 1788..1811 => 1804.5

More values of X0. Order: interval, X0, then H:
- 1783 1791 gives -0.51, 0.60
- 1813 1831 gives 0.24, 1.28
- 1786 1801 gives -0.43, 0.65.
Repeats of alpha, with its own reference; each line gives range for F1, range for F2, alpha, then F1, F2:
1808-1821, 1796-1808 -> 0.1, 0.19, -0.05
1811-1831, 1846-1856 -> 0.6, 0.30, 0.30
